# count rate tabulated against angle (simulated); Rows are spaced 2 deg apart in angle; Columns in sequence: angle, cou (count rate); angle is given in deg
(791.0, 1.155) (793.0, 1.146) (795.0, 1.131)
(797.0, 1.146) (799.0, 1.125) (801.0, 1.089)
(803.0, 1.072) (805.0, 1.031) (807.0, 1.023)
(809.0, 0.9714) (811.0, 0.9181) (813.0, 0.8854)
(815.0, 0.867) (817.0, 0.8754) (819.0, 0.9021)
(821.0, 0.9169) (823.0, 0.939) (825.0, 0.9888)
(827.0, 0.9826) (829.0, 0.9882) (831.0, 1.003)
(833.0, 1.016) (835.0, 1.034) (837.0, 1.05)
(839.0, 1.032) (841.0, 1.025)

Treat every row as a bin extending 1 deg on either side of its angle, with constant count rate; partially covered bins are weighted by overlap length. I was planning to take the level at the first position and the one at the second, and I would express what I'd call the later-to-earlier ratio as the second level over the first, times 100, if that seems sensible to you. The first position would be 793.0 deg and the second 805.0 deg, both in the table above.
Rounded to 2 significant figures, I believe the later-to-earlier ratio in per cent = 90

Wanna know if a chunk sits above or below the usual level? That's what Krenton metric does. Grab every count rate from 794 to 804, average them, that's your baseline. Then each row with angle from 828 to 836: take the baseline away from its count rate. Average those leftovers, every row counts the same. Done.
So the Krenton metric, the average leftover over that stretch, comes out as -0.10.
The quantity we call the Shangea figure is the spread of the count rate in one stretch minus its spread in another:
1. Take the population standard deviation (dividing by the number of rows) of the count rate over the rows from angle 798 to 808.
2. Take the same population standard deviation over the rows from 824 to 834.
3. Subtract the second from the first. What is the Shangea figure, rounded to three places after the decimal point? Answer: 0.026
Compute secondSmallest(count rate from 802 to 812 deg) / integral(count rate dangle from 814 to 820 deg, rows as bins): 0.18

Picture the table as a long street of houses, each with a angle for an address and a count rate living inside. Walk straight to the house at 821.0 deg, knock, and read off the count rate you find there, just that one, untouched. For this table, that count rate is 0.9169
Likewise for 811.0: 0.9181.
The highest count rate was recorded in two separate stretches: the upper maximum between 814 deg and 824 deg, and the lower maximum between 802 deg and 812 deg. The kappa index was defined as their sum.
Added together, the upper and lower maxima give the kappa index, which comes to 2.01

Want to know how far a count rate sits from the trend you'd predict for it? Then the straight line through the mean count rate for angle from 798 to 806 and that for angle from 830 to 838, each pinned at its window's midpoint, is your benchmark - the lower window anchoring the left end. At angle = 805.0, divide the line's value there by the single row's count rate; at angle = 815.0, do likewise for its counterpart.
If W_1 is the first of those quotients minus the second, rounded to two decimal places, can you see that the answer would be -0.18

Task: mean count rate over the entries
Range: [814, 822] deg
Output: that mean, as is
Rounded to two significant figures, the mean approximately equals 0.89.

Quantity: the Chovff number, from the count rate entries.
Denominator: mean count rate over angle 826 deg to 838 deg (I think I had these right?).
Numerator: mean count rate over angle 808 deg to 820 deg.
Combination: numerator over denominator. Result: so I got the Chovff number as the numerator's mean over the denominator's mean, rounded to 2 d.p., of 0.89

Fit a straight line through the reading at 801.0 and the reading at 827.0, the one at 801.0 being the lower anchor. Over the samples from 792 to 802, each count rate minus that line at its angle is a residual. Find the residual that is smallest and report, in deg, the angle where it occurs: 801.0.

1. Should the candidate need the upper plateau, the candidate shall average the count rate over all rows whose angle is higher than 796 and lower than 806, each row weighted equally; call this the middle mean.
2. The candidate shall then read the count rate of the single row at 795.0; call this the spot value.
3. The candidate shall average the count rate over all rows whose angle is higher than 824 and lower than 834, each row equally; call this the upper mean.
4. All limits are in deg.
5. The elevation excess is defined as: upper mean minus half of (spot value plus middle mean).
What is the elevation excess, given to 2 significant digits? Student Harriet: -0.12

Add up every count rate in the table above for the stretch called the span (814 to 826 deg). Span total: 5.49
